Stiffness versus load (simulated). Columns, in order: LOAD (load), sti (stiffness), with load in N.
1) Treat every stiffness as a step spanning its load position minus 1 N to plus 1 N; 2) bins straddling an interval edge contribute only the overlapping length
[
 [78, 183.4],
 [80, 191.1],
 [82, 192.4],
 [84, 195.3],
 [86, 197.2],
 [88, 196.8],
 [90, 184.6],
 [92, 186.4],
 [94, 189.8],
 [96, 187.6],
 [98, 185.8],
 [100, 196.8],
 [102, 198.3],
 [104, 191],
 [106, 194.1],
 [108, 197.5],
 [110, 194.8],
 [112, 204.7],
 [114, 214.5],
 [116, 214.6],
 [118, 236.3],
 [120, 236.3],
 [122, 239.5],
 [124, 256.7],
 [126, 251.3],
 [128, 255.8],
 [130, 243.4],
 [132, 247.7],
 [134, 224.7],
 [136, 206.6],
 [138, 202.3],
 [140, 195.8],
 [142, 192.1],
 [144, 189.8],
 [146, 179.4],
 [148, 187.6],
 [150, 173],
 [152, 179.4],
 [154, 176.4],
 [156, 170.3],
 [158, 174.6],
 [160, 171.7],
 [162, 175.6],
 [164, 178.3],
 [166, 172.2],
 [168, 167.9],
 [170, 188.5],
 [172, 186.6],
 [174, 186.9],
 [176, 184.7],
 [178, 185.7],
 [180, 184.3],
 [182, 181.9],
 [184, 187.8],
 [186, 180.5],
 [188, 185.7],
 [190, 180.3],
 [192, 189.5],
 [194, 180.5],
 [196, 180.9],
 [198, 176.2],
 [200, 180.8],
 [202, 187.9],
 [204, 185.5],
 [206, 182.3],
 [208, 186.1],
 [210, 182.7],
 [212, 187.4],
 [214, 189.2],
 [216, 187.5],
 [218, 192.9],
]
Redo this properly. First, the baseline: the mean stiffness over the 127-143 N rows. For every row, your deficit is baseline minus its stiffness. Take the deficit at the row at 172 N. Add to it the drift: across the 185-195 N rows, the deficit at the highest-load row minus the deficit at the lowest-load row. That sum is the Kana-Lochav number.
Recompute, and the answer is 34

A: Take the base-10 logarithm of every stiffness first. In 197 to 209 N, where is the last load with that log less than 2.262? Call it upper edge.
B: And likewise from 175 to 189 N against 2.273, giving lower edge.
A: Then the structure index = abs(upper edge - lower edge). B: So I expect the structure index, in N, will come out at 18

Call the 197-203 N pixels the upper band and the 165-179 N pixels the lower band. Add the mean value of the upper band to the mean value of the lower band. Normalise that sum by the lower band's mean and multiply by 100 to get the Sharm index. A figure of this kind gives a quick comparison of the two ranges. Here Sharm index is 200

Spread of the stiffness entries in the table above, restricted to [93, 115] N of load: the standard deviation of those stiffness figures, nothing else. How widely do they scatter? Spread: 8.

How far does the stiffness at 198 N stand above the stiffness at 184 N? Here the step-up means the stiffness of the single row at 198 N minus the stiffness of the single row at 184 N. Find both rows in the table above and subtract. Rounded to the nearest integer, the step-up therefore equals -12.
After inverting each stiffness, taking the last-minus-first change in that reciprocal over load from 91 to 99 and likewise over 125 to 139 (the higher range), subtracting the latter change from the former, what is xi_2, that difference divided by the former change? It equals -55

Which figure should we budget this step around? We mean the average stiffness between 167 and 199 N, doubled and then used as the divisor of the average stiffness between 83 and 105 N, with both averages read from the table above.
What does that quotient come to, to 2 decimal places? 0.52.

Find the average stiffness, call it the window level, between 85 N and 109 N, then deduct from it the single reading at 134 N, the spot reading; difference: -33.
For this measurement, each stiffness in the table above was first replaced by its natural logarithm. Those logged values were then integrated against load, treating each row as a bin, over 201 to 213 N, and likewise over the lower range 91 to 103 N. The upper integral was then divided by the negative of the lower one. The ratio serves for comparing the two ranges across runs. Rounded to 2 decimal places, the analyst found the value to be -0.99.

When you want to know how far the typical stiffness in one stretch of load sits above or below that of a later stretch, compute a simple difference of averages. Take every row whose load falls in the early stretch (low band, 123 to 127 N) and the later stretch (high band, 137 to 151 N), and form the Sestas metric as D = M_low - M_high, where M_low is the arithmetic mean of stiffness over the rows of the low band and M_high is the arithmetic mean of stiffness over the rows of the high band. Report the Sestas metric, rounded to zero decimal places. 65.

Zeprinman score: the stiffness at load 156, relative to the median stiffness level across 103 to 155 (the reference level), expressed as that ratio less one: -0.16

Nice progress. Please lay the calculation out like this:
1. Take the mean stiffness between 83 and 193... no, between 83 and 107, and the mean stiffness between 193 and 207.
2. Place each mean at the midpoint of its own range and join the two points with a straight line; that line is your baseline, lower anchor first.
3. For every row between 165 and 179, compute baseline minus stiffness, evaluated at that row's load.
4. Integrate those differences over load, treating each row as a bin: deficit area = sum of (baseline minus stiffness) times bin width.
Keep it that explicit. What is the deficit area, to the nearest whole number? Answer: 40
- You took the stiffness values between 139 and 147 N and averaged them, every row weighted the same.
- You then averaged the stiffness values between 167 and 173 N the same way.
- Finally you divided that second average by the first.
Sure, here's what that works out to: 1.0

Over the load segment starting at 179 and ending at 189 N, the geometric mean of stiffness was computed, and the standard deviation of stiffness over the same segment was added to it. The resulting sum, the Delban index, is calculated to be 187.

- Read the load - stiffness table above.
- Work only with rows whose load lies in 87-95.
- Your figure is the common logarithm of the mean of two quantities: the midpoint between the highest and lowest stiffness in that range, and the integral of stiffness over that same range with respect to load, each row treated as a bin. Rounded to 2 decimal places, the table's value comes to 2.93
